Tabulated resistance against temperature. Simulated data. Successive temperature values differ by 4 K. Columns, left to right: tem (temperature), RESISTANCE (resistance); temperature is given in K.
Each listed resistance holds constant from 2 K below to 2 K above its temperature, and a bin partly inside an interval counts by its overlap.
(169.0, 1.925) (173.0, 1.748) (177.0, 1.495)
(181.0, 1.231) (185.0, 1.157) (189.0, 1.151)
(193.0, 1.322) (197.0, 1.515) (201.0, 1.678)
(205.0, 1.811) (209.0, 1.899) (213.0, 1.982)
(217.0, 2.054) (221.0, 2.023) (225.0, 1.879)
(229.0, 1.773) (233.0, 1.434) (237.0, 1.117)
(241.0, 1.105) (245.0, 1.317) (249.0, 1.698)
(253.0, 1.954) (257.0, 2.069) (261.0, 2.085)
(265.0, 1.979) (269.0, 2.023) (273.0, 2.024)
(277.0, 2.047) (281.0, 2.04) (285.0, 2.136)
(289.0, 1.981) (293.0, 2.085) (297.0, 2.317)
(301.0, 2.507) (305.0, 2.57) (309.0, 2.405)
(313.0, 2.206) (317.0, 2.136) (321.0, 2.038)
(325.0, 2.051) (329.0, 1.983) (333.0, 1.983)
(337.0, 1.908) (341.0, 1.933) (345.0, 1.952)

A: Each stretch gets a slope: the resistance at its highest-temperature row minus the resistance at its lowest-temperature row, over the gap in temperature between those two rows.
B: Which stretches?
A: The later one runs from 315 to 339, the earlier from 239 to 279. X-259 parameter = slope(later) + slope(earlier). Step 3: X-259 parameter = 0.015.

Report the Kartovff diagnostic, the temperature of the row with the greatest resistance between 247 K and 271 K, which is 261.0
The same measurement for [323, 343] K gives 325.0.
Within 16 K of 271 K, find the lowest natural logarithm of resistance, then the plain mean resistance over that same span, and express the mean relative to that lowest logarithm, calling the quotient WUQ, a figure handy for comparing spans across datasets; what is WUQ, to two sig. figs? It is 3.0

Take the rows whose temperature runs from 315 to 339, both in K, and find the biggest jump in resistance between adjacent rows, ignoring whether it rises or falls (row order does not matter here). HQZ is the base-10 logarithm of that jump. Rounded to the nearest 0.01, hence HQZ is -1.01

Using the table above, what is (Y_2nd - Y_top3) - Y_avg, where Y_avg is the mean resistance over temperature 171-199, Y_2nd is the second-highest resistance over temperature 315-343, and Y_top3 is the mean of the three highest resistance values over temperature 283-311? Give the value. -1.8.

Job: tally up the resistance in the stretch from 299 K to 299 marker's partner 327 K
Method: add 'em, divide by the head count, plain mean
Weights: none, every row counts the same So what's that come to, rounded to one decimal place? 2.3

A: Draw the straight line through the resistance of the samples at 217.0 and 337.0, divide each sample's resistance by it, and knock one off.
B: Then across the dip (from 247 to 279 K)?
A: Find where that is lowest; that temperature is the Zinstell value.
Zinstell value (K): 249.0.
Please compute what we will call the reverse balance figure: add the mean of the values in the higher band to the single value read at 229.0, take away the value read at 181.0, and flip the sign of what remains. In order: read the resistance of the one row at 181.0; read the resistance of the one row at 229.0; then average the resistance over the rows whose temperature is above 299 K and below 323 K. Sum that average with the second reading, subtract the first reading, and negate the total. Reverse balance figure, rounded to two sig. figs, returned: -2.9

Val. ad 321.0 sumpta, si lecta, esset 2.038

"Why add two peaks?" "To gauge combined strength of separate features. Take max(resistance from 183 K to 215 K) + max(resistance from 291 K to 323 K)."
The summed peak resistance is 4.6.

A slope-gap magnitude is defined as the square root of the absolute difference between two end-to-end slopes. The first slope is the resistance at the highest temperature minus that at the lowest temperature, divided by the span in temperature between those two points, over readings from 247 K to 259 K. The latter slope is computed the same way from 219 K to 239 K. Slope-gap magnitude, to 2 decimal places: 0.32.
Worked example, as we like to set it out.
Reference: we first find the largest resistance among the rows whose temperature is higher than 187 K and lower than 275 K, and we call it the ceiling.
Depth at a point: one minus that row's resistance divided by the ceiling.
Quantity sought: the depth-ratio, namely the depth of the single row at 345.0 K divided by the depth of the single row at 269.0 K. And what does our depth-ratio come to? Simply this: 2.1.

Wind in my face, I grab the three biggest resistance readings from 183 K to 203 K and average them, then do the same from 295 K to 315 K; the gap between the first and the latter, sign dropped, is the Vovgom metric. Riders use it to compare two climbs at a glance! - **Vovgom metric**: 0.99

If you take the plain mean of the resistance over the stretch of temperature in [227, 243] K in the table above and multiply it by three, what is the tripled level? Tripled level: 4.1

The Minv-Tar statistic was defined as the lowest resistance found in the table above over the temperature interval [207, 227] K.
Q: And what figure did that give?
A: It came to 1.879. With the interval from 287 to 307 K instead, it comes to 1.981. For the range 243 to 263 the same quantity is 1.317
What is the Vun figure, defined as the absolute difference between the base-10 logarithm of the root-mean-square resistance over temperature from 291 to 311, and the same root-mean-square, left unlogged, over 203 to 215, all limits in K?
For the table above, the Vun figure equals 1.52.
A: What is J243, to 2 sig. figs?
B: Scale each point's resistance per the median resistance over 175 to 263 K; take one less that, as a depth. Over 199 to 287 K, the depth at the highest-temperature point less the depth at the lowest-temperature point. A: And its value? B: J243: -0.27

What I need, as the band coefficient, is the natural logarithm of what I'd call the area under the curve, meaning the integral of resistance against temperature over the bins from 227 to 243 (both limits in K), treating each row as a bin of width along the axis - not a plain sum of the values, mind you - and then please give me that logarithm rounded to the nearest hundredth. 3.08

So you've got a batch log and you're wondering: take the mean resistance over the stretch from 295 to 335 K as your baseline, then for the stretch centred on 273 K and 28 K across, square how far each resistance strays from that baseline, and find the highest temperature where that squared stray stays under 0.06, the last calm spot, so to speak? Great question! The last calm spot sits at 285.0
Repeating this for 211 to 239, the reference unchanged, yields 221.0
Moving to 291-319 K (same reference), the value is 317.0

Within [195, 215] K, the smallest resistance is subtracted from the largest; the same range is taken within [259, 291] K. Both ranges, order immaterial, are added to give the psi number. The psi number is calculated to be 0.62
